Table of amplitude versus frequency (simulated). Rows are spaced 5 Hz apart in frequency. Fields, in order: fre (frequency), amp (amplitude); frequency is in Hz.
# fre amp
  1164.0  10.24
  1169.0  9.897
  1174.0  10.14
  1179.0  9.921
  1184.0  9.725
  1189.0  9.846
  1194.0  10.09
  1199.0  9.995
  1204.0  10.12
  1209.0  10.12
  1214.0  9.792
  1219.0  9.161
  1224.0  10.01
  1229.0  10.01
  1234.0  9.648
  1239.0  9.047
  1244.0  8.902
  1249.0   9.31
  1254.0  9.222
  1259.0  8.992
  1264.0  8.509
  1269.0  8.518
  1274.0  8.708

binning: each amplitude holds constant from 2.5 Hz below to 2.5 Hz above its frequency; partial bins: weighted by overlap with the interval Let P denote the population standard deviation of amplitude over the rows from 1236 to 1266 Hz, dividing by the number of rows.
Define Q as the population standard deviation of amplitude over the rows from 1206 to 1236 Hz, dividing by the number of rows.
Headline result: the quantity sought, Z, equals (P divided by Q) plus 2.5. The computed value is 3.3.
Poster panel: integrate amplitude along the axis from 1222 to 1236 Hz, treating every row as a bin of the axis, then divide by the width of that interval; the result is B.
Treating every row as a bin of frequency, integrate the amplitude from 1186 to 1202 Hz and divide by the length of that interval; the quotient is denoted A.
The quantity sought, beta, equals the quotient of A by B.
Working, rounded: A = 10.0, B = 9.9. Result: 1.01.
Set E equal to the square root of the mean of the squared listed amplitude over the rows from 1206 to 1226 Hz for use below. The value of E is 9.8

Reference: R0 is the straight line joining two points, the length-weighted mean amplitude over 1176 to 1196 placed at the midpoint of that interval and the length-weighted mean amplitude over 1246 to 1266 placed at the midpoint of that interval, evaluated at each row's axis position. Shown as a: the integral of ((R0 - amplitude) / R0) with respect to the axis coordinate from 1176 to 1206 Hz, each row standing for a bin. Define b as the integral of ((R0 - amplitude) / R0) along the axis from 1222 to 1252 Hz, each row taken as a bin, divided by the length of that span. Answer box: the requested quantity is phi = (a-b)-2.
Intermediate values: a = -0.4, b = -0.023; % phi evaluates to -2.3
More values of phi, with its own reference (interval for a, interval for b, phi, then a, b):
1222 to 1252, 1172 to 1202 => -2.7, -0.7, -0.007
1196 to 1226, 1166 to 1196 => -2.9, -0.9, 0.002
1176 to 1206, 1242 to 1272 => -2.4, -0.4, 0.011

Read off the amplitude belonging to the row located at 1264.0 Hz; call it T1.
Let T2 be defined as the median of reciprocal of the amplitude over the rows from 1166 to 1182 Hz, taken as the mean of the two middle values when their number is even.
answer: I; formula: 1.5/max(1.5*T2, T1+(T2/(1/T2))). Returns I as 0.176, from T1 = 8.509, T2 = 0.101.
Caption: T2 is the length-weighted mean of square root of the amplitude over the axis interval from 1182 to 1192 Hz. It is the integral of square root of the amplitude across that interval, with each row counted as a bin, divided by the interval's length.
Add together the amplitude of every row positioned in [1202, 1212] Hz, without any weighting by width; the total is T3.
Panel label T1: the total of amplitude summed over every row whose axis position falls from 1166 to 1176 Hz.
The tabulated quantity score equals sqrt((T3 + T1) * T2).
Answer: 11.2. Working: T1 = 20.0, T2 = 3.13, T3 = 20.2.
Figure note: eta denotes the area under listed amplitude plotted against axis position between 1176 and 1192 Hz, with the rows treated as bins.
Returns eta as 158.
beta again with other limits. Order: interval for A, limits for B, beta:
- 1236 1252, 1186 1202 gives 0.91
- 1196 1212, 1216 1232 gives 1.04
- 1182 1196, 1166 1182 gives 0.99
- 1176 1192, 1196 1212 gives 0.98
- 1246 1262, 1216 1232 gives 0.94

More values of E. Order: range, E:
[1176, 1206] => 10.0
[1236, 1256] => 9.1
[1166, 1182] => 10.0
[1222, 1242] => 9.7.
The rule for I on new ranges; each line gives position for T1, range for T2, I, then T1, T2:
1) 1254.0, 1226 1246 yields 0.162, 9.222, 0.107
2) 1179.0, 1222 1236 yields 0.151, 9.921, 0.100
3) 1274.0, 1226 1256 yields 0.172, 8.708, 0.108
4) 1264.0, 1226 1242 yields 0.176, 8.509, 0.104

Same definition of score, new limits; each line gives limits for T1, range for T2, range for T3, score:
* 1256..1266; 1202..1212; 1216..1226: 10.8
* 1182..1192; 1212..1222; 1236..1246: 10.7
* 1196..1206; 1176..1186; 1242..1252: 11.0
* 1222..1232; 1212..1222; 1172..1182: 11.1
